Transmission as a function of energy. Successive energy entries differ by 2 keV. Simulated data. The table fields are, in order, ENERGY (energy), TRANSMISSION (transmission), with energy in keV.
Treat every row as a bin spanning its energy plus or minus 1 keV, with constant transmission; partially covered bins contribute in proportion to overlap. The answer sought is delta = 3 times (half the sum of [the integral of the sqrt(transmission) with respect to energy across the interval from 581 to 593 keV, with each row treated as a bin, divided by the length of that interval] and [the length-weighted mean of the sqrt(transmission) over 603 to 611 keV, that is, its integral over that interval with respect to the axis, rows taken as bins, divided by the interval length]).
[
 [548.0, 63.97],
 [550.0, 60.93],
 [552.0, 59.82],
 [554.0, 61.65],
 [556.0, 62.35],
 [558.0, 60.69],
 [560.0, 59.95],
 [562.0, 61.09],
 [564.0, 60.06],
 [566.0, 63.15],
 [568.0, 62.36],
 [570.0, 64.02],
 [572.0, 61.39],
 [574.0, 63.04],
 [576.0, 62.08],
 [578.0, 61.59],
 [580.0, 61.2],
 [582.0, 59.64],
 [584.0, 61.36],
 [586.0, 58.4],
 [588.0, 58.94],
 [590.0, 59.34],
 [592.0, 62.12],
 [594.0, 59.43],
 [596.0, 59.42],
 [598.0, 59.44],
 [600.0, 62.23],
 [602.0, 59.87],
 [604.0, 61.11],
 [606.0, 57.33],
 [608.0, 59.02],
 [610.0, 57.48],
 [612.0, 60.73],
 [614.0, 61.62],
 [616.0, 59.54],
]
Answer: 23.1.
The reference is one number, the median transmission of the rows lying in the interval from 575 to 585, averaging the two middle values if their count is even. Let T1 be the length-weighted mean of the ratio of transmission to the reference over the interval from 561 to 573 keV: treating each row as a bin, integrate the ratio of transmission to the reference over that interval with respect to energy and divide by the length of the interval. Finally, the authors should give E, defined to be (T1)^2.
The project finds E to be 1.02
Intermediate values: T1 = 1.01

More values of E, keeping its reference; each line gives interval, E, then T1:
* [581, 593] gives 0.96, 0.98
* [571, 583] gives 1.00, 1.00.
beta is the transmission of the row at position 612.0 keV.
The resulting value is 60.73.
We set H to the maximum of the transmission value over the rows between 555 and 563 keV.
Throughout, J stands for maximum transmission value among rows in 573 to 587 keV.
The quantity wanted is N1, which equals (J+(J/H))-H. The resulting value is 1.7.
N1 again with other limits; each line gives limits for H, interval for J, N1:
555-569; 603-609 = -1.1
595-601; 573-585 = 1.8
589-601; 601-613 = -0.1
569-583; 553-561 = -0.7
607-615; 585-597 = 1.5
